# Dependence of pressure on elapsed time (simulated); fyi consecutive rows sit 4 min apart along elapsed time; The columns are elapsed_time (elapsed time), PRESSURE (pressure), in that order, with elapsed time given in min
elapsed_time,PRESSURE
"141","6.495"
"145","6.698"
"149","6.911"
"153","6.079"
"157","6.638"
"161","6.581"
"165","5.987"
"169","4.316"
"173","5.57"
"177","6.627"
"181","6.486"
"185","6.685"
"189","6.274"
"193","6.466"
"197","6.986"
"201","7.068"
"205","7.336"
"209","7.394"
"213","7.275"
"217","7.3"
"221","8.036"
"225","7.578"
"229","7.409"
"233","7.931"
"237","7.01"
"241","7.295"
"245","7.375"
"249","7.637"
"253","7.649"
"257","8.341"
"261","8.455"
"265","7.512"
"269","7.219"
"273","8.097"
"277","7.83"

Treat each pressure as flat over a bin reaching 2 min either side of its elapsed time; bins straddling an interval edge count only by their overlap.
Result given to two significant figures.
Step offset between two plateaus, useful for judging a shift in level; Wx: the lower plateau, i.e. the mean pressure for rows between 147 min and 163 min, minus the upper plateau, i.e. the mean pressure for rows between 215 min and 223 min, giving -1.1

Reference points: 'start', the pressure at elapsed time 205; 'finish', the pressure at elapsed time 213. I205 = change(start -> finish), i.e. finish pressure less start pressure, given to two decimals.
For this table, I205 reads -0.06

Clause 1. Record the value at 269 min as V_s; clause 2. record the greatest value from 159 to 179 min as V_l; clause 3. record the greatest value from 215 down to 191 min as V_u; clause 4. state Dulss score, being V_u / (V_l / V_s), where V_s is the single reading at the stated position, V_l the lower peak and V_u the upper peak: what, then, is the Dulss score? 8.1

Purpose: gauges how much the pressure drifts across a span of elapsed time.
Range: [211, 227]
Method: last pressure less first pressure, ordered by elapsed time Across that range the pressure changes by 0.30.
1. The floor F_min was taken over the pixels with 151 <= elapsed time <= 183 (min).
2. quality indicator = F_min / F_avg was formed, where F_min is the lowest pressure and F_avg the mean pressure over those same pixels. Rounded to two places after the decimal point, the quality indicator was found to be 0.72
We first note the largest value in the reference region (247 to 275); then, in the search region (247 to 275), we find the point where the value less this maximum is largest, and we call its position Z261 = 261 min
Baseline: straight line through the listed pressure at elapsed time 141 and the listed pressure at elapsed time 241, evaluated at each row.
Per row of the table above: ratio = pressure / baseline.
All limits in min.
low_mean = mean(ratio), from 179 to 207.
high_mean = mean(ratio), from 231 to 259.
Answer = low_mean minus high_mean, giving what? -0.06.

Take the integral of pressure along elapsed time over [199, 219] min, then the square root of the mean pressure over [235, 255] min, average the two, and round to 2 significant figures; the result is 74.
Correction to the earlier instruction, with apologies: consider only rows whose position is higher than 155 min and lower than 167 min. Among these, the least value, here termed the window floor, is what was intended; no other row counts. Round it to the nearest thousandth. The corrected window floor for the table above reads 5.987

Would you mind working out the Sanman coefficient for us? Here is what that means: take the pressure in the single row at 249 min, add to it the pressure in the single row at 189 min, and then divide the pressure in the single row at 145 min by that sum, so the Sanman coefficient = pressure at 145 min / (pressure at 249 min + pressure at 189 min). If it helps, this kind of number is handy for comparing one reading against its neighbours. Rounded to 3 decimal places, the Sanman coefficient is 0.481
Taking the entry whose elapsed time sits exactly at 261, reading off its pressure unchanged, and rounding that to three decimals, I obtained 8.455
